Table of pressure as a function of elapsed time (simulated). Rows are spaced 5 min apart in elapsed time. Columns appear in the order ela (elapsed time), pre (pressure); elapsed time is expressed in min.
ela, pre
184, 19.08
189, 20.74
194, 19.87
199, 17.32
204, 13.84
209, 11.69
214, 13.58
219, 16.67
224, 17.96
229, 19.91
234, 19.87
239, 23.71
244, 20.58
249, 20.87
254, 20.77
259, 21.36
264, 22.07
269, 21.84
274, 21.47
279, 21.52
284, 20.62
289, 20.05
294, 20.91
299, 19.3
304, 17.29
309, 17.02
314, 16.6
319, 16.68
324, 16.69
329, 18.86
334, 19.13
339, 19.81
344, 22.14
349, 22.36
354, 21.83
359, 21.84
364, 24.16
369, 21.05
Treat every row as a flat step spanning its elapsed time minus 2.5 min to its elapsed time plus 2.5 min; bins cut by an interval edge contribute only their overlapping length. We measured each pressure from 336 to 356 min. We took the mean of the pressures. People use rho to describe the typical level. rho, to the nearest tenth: 21.5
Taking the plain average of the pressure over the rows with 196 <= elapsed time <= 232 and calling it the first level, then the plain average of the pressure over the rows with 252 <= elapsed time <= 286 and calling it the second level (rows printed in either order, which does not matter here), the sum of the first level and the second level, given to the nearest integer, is 37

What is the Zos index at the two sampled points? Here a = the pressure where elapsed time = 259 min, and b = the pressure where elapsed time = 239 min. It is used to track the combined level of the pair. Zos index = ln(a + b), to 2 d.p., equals 3.81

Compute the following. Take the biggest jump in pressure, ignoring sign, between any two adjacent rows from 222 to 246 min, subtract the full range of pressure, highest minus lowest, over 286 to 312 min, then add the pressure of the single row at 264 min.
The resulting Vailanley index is 22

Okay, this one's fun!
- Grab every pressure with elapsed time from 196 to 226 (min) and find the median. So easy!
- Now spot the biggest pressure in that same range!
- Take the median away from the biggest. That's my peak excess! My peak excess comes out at 2.7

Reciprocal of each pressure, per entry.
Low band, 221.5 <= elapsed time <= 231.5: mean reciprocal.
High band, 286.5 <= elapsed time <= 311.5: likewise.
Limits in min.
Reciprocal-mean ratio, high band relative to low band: 1.01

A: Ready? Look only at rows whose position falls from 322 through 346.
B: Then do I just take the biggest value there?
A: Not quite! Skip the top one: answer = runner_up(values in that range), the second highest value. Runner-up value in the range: 19.81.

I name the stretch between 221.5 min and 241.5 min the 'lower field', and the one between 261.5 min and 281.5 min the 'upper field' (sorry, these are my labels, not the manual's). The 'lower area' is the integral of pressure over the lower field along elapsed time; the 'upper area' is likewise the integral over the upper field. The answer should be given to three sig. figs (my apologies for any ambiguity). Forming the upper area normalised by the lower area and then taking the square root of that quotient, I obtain 1.03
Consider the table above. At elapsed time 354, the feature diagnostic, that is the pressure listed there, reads 21.83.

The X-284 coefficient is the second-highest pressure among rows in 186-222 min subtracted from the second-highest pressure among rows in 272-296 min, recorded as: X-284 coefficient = 1.6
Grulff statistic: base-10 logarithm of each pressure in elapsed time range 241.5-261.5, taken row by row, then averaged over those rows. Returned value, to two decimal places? 1.32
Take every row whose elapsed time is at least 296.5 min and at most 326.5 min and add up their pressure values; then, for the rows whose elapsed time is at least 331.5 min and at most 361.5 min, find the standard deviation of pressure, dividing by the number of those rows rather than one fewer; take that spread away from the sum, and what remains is 102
